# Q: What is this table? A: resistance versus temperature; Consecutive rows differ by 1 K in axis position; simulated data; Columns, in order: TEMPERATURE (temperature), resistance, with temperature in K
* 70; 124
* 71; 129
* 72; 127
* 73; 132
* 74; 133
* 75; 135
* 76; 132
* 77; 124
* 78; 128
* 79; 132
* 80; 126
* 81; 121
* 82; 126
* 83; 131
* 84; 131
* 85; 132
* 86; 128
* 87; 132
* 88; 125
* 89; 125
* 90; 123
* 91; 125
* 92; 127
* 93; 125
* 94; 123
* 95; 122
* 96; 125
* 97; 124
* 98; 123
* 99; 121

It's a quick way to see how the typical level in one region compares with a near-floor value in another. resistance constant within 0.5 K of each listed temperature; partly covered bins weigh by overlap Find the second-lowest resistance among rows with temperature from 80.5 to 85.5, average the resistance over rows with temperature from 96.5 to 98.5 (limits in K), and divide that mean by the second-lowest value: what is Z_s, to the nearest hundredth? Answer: 0.98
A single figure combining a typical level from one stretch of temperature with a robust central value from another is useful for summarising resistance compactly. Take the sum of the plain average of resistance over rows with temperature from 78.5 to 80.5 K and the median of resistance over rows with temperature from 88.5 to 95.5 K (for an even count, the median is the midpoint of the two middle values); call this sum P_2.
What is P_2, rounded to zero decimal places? 254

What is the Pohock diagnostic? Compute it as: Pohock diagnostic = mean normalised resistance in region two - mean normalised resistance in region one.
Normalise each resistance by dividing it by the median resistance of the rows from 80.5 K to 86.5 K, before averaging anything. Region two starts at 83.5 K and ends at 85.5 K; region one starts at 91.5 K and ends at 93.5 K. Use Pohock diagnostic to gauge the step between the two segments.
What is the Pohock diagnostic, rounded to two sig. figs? 0.042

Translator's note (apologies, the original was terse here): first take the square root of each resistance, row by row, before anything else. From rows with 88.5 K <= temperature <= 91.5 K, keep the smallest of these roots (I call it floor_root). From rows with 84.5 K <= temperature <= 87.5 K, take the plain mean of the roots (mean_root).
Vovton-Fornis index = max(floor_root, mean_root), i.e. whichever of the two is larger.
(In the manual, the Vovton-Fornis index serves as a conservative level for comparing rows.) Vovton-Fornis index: 11.4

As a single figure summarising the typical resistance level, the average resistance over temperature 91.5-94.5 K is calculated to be 125.0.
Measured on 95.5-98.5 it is 124.0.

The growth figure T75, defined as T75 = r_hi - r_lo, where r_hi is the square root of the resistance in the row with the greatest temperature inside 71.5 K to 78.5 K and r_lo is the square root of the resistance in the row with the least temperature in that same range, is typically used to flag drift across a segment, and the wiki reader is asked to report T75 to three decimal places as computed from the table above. 0.044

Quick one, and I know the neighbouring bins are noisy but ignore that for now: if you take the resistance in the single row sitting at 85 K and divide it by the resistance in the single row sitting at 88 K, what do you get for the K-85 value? 1.06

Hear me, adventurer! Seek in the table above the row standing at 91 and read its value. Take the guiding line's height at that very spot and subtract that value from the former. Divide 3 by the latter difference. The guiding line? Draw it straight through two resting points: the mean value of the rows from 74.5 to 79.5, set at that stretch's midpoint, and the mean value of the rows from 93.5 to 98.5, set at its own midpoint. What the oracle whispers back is 16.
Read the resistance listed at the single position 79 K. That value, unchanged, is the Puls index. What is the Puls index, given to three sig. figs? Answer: 132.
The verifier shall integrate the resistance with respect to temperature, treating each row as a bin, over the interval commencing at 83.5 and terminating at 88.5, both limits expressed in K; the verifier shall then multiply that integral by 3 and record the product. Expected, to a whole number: 1944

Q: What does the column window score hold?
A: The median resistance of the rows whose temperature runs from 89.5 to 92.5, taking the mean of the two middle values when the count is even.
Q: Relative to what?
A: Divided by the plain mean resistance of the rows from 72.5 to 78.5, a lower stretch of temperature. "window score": 0.957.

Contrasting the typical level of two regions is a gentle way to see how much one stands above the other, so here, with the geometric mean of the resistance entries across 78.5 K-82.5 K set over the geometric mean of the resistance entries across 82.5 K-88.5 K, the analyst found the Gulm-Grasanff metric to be 0.972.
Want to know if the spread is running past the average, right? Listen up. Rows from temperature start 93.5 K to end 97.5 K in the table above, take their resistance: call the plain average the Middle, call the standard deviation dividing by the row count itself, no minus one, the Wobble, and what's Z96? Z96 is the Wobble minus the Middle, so -122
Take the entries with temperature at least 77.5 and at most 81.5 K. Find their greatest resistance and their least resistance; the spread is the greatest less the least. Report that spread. 11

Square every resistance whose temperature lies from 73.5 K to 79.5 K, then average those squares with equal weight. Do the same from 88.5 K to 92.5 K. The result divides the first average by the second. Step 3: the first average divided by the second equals 1.09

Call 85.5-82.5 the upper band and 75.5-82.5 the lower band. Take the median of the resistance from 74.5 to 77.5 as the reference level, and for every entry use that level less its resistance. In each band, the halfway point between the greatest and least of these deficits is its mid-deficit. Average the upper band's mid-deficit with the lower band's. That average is 3.0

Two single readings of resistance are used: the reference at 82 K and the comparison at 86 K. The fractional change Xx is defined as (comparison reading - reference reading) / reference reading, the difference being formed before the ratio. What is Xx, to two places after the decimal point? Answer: 0.02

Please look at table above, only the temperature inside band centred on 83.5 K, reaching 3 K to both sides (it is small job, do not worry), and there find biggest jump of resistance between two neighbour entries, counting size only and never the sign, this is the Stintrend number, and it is 5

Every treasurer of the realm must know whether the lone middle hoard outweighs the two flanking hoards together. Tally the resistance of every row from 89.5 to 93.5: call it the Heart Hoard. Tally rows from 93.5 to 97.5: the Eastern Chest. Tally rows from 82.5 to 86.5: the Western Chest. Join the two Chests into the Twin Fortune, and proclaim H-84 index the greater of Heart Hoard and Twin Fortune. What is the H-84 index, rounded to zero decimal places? 1016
